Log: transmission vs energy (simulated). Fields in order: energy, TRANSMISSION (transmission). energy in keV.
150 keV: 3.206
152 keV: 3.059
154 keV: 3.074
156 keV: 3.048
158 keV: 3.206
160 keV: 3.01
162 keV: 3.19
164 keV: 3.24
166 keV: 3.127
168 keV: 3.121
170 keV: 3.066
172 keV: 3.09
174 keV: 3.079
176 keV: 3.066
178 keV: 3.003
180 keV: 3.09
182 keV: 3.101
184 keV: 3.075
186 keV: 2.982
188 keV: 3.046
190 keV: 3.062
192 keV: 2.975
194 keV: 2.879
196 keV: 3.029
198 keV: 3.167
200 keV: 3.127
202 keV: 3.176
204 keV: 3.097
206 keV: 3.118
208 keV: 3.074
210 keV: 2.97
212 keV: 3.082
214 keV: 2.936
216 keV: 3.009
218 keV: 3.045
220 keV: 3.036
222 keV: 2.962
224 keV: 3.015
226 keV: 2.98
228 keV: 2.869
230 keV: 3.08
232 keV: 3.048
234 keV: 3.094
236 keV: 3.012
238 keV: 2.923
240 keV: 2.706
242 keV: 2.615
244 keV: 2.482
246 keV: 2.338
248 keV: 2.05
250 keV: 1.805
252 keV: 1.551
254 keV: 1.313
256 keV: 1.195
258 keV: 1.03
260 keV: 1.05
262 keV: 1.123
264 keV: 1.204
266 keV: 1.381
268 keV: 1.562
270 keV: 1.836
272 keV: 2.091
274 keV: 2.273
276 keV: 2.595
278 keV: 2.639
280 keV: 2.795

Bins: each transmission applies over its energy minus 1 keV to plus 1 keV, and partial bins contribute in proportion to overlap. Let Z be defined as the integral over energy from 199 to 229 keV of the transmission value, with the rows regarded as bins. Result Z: 91.0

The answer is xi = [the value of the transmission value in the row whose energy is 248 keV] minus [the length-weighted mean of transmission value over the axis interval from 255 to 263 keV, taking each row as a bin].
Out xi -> 0.95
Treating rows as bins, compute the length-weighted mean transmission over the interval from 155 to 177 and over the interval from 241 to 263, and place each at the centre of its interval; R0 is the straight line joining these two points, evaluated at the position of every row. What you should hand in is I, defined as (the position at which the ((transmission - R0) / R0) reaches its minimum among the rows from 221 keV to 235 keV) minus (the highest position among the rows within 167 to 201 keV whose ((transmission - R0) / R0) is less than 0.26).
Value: 22 keV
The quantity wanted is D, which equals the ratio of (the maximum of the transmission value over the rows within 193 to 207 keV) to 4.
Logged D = 0.794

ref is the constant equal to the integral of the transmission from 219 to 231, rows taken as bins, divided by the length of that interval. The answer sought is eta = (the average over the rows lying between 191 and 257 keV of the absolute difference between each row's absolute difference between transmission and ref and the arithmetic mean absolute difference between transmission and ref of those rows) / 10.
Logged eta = 0.036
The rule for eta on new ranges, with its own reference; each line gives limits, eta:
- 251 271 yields 0.021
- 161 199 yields 0.005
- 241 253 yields 0.034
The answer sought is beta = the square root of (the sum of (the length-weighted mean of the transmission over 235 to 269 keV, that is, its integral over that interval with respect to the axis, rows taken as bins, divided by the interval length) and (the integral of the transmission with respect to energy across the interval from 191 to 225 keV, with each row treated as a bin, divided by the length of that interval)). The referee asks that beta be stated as 2.21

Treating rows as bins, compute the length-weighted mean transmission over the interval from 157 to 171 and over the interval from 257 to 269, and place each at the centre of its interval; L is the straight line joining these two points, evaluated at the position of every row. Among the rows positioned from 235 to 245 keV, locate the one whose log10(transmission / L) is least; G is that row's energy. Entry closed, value 244 keV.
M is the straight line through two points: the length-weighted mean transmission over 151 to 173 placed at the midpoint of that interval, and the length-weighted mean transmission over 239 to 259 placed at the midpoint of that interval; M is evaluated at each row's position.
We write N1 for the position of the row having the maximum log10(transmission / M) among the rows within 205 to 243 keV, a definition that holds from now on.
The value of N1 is 234 keV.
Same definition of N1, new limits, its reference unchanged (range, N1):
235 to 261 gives 236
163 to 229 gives 226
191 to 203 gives 202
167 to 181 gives 180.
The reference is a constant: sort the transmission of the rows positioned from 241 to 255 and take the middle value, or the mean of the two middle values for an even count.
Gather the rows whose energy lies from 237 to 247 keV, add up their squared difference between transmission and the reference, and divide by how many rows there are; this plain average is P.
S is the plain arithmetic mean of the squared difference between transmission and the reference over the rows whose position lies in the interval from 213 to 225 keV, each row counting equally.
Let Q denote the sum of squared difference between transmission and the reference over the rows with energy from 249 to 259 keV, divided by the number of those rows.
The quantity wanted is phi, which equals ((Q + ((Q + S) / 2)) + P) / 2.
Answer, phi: 0.8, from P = 0.4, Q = 0.52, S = 0.90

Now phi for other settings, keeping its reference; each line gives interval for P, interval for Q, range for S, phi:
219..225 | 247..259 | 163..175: 1.1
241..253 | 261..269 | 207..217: 0.7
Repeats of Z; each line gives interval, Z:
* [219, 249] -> 84.4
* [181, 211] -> 91.8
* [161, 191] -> 92.7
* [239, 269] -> 50.8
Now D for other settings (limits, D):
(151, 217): 0.810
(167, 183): 0.780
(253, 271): 0.459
